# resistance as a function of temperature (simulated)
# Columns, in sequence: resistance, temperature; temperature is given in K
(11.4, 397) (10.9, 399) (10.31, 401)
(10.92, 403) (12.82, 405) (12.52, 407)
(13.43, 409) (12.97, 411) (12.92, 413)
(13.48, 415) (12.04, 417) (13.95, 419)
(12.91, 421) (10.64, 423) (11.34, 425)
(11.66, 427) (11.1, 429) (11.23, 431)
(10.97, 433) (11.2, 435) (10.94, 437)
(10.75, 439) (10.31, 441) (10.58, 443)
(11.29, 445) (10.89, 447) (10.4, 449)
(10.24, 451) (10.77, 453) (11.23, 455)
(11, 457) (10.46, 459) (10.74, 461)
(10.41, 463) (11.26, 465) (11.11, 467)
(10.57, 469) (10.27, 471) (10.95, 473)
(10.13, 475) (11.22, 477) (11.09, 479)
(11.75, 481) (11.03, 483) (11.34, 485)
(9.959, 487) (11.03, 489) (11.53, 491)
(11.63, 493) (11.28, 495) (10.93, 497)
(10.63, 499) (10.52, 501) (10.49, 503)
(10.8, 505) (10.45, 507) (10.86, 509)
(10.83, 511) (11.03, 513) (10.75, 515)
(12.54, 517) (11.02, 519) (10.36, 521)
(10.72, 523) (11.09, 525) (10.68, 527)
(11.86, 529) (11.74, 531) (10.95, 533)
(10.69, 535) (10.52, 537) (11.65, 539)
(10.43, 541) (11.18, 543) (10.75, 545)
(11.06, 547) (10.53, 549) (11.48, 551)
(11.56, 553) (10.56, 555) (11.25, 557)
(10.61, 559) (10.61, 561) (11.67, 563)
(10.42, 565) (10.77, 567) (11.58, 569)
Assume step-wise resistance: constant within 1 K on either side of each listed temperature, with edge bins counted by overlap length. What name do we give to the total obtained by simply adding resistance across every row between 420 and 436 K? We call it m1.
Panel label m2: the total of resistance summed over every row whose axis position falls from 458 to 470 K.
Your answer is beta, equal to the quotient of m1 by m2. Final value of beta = 1.4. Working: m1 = 91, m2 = 65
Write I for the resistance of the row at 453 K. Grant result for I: 10.77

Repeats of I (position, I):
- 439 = 10.75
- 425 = 11.34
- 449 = 10.4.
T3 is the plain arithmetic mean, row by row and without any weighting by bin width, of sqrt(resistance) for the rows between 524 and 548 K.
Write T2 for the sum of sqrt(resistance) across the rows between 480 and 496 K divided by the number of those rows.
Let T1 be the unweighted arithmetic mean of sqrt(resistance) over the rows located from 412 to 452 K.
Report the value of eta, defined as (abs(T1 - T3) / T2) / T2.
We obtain 0.005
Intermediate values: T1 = 3.38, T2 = 3.34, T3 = 3.32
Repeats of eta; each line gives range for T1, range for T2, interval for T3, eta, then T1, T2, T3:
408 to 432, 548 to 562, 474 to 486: 0.016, 3.50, 3.31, 3.33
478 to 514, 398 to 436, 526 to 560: 0.001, 3.31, 3.46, 3.32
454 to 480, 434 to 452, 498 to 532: 0.002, 3.29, 3.28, 3.31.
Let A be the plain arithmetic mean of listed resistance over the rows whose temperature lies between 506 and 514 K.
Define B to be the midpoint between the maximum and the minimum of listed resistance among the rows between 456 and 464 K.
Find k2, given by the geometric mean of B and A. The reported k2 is 10.7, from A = 10.8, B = 10.7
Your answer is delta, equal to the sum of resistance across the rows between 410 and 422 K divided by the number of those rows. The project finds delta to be 13.0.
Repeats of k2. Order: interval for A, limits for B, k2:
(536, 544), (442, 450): 10.9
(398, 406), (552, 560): 11.1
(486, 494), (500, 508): 10.8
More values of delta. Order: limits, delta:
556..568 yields 10.9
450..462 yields 10.7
